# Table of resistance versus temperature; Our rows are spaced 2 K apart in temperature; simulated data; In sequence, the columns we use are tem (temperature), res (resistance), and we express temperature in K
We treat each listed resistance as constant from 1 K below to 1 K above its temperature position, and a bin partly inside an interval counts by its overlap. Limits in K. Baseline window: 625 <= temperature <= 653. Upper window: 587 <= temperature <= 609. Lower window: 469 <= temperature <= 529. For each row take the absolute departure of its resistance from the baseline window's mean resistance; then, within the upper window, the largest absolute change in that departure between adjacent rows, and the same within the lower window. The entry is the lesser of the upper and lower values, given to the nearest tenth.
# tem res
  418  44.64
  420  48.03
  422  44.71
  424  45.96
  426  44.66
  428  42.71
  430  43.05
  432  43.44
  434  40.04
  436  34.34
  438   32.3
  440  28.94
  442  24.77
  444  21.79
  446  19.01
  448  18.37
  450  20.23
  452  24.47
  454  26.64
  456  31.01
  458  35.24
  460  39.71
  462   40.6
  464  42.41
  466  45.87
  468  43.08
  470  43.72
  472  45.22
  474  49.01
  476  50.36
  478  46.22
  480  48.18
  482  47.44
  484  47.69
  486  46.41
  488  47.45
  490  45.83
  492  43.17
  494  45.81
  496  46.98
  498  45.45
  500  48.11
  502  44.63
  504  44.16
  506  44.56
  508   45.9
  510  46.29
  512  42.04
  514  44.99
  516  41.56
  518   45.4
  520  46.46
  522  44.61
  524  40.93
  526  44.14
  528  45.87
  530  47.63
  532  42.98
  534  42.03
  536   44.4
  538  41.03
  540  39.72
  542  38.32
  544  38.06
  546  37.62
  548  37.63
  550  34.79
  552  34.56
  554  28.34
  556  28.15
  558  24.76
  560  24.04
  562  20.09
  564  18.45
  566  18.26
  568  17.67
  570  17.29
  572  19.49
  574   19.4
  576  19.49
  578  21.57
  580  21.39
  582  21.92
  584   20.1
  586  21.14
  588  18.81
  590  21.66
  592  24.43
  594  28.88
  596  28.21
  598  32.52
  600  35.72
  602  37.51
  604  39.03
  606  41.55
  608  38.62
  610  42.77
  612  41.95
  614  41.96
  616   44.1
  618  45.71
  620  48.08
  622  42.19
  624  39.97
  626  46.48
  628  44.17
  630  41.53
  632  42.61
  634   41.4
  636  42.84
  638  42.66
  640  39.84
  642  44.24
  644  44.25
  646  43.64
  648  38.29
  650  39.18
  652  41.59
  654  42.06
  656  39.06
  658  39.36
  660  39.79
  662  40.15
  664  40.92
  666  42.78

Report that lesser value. 4.1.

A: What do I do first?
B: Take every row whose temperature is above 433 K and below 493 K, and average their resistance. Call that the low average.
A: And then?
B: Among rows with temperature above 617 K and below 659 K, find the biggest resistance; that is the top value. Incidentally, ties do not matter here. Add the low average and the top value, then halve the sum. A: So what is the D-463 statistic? 43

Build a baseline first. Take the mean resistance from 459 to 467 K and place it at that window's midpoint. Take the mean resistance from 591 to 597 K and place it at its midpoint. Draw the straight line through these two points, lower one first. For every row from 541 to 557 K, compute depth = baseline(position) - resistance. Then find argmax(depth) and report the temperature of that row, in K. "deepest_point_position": 554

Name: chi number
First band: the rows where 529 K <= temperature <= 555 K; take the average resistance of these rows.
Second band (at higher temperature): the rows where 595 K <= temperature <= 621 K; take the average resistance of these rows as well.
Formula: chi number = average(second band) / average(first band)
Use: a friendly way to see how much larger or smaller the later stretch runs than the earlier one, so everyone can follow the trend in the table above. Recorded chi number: 1.0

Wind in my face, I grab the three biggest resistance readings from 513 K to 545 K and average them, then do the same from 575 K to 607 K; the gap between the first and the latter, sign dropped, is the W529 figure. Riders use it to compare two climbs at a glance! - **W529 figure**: 7.3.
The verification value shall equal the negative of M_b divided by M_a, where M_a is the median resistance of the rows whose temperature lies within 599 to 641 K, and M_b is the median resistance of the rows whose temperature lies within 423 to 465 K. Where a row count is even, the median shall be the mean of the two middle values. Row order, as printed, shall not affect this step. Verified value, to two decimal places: -0.82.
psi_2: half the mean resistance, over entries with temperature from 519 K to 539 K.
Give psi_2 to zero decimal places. 22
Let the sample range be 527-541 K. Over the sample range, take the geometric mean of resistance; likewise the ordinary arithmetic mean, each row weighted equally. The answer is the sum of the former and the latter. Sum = 87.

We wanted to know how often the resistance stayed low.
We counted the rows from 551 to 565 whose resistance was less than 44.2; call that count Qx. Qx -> 7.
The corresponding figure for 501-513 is 2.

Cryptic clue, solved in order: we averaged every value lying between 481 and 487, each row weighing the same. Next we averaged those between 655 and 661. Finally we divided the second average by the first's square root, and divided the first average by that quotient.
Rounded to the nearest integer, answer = 8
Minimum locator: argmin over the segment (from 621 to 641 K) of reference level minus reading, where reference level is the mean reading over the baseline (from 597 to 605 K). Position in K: 626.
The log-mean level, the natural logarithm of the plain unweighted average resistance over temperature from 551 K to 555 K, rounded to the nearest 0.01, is 3.45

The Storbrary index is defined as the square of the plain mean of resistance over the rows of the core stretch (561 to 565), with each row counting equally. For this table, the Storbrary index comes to 371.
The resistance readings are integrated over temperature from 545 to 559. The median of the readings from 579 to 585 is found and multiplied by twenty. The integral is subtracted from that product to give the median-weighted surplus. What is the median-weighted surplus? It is -24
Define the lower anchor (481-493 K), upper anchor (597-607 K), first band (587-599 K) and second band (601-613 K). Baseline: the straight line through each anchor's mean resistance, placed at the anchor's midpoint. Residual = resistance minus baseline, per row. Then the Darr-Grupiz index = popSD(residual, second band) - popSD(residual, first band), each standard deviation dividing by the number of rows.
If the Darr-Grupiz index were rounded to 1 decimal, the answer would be -2.7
